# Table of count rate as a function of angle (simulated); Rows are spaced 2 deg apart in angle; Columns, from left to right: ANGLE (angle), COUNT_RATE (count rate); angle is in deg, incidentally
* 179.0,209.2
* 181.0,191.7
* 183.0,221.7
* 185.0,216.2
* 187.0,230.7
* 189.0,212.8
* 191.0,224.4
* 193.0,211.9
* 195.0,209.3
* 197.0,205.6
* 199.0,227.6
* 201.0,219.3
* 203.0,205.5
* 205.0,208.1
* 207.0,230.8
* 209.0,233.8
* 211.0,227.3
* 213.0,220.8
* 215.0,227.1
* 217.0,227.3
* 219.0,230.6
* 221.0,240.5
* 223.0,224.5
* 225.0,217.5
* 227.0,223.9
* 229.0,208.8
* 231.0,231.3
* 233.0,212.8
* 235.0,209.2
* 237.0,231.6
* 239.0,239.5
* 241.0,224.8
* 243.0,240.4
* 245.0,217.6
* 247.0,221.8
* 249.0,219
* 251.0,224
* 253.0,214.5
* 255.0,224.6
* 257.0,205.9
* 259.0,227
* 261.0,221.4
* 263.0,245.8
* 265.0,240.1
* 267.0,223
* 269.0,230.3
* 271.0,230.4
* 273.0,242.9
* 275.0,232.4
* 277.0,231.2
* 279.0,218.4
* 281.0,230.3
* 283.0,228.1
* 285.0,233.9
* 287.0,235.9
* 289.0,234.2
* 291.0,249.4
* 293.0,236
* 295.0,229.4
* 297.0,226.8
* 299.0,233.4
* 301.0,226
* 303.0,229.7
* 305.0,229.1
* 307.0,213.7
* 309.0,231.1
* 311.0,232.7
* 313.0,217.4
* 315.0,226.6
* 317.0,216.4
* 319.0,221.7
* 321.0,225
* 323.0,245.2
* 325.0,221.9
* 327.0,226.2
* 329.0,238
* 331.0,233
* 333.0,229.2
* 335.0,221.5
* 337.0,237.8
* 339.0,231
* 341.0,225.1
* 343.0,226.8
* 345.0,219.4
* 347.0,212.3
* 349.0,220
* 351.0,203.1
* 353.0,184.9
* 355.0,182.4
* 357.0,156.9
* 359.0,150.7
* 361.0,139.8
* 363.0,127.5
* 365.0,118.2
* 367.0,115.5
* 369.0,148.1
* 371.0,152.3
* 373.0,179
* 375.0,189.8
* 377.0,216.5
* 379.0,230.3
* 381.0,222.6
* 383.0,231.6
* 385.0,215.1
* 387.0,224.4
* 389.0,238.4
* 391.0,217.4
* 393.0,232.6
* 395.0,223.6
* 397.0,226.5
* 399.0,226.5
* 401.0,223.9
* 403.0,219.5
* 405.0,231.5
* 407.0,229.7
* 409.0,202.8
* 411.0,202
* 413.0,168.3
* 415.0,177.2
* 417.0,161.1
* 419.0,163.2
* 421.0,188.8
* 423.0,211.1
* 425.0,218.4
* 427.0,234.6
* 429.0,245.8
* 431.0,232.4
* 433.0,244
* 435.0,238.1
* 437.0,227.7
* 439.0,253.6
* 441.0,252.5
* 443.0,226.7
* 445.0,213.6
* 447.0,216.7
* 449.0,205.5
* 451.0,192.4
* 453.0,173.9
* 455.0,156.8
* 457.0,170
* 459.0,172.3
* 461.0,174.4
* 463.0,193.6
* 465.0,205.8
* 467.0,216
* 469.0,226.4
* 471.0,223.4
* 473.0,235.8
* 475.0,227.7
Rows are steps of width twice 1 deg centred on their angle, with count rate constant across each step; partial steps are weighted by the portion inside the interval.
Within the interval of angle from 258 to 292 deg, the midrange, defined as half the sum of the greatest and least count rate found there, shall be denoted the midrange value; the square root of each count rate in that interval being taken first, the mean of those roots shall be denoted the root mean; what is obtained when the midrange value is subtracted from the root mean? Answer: -219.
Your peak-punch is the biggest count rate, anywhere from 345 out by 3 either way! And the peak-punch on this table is 226.8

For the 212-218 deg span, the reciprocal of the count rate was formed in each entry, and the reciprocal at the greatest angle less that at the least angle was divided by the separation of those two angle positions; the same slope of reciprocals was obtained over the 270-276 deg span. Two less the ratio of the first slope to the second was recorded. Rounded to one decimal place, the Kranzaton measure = -1.5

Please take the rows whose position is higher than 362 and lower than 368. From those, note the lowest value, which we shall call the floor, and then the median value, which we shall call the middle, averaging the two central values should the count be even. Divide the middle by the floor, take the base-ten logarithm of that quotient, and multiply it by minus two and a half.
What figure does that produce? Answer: -0.025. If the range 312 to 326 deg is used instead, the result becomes -0.027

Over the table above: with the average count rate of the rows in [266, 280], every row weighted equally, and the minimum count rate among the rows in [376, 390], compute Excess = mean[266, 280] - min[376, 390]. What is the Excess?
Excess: 15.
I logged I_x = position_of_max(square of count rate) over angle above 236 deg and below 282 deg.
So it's 263.0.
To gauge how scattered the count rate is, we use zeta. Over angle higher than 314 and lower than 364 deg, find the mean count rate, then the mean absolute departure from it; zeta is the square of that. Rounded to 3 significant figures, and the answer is 643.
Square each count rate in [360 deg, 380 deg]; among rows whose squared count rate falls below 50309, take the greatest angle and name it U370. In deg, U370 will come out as 377.0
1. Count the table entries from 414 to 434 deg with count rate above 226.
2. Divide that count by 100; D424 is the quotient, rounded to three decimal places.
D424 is 0.040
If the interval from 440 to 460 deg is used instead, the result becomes 0.020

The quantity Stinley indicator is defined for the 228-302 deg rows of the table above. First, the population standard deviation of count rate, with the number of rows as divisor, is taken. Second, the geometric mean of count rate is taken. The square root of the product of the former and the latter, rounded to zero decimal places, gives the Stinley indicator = 48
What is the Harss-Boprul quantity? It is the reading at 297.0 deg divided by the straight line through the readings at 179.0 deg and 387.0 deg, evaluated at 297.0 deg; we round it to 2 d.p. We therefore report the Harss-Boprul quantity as 1.04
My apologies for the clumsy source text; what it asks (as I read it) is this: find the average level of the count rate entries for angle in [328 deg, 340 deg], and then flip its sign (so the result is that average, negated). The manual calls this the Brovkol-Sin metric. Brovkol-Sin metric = -232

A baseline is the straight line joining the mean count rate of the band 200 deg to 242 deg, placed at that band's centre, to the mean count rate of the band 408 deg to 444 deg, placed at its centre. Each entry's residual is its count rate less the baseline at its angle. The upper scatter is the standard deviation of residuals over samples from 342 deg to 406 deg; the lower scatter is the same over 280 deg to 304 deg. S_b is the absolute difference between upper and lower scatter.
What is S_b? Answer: 32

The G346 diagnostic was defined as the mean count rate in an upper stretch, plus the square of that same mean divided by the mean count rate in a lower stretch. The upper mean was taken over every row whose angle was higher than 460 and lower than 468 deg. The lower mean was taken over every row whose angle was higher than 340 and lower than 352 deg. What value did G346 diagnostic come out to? 376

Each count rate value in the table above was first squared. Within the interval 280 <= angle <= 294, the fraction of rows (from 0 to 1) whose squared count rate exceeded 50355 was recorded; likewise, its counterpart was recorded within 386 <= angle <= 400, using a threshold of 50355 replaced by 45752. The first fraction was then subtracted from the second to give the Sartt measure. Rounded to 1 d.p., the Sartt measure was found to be 0.0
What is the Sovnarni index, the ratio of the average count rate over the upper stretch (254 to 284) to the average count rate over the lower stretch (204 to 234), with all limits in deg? 1.02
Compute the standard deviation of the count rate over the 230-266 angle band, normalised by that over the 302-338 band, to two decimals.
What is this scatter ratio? 1.39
